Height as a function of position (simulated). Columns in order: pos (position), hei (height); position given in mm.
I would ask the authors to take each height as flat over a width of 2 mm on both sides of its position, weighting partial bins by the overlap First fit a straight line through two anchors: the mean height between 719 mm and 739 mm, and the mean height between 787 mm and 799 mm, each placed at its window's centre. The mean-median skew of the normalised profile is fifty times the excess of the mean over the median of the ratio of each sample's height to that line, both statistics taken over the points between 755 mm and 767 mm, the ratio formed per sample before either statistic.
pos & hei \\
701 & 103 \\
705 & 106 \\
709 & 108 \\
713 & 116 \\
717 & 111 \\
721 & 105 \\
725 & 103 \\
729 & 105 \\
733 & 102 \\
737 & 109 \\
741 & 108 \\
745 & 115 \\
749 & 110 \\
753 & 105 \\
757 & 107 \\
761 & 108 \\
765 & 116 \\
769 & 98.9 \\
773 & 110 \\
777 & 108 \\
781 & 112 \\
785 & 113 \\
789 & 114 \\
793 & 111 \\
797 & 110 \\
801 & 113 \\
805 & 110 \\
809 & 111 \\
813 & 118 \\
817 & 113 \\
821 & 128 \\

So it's 1.1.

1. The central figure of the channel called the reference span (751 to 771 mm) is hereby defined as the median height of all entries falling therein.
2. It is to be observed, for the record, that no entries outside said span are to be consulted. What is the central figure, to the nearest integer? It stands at 107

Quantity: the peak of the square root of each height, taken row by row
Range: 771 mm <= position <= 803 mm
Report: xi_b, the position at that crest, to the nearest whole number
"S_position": 789 mm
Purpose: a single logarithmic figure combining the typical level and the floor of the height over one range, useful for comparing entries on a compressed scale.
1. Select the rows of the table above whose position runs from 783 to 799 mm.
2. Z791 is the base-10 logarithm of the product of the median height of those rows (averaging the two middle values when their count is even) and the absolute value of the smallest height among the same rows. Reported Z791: 4.09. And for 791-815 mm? 4.09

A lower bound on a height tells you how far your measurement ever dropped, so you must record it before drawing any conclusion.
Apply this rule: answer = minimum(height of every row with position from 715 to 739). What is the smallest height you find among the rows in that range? 102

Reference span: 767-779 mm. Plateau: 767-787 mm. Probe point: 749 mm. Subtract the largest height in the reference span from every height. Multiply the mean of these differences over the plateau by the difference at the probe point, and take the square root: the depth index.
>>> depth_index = 0.0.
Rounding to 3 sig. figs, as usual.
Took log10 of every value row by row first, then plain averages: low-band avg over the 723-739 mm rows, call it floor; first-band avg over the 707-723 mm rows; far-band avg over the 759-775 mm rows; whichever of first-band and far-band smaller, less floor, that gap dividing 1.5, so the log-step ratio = 110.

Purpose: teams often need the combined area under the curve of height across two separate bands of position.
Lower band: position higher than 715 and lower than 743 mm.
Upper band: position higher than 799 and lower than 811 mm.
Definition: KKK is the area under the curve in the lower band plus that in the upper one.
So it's 4308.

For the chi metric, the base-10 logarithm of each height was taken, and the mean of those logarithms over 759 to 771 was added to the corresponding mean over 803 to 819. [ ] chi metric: 4.08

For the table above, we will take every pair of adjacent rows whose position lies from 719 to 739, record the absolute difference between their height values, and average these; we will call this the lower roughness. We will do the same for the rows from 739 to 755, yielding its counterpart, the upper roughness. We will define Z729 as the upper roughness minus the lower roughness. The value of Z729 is 2.2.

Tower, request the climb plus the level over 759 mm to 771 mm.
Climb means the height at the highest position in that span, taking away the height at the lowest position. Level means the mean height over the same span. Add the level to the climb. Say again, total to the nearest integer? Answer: 99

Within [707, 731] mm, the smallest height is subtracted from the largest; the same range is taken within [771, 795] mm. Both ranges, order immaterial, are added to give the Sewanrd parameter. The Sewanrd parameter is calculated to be 19.0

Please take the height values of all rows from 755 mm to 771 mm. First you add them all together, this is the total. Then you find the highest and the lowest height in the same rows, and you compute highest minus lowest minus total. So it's -413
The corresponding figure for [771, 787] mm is -438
